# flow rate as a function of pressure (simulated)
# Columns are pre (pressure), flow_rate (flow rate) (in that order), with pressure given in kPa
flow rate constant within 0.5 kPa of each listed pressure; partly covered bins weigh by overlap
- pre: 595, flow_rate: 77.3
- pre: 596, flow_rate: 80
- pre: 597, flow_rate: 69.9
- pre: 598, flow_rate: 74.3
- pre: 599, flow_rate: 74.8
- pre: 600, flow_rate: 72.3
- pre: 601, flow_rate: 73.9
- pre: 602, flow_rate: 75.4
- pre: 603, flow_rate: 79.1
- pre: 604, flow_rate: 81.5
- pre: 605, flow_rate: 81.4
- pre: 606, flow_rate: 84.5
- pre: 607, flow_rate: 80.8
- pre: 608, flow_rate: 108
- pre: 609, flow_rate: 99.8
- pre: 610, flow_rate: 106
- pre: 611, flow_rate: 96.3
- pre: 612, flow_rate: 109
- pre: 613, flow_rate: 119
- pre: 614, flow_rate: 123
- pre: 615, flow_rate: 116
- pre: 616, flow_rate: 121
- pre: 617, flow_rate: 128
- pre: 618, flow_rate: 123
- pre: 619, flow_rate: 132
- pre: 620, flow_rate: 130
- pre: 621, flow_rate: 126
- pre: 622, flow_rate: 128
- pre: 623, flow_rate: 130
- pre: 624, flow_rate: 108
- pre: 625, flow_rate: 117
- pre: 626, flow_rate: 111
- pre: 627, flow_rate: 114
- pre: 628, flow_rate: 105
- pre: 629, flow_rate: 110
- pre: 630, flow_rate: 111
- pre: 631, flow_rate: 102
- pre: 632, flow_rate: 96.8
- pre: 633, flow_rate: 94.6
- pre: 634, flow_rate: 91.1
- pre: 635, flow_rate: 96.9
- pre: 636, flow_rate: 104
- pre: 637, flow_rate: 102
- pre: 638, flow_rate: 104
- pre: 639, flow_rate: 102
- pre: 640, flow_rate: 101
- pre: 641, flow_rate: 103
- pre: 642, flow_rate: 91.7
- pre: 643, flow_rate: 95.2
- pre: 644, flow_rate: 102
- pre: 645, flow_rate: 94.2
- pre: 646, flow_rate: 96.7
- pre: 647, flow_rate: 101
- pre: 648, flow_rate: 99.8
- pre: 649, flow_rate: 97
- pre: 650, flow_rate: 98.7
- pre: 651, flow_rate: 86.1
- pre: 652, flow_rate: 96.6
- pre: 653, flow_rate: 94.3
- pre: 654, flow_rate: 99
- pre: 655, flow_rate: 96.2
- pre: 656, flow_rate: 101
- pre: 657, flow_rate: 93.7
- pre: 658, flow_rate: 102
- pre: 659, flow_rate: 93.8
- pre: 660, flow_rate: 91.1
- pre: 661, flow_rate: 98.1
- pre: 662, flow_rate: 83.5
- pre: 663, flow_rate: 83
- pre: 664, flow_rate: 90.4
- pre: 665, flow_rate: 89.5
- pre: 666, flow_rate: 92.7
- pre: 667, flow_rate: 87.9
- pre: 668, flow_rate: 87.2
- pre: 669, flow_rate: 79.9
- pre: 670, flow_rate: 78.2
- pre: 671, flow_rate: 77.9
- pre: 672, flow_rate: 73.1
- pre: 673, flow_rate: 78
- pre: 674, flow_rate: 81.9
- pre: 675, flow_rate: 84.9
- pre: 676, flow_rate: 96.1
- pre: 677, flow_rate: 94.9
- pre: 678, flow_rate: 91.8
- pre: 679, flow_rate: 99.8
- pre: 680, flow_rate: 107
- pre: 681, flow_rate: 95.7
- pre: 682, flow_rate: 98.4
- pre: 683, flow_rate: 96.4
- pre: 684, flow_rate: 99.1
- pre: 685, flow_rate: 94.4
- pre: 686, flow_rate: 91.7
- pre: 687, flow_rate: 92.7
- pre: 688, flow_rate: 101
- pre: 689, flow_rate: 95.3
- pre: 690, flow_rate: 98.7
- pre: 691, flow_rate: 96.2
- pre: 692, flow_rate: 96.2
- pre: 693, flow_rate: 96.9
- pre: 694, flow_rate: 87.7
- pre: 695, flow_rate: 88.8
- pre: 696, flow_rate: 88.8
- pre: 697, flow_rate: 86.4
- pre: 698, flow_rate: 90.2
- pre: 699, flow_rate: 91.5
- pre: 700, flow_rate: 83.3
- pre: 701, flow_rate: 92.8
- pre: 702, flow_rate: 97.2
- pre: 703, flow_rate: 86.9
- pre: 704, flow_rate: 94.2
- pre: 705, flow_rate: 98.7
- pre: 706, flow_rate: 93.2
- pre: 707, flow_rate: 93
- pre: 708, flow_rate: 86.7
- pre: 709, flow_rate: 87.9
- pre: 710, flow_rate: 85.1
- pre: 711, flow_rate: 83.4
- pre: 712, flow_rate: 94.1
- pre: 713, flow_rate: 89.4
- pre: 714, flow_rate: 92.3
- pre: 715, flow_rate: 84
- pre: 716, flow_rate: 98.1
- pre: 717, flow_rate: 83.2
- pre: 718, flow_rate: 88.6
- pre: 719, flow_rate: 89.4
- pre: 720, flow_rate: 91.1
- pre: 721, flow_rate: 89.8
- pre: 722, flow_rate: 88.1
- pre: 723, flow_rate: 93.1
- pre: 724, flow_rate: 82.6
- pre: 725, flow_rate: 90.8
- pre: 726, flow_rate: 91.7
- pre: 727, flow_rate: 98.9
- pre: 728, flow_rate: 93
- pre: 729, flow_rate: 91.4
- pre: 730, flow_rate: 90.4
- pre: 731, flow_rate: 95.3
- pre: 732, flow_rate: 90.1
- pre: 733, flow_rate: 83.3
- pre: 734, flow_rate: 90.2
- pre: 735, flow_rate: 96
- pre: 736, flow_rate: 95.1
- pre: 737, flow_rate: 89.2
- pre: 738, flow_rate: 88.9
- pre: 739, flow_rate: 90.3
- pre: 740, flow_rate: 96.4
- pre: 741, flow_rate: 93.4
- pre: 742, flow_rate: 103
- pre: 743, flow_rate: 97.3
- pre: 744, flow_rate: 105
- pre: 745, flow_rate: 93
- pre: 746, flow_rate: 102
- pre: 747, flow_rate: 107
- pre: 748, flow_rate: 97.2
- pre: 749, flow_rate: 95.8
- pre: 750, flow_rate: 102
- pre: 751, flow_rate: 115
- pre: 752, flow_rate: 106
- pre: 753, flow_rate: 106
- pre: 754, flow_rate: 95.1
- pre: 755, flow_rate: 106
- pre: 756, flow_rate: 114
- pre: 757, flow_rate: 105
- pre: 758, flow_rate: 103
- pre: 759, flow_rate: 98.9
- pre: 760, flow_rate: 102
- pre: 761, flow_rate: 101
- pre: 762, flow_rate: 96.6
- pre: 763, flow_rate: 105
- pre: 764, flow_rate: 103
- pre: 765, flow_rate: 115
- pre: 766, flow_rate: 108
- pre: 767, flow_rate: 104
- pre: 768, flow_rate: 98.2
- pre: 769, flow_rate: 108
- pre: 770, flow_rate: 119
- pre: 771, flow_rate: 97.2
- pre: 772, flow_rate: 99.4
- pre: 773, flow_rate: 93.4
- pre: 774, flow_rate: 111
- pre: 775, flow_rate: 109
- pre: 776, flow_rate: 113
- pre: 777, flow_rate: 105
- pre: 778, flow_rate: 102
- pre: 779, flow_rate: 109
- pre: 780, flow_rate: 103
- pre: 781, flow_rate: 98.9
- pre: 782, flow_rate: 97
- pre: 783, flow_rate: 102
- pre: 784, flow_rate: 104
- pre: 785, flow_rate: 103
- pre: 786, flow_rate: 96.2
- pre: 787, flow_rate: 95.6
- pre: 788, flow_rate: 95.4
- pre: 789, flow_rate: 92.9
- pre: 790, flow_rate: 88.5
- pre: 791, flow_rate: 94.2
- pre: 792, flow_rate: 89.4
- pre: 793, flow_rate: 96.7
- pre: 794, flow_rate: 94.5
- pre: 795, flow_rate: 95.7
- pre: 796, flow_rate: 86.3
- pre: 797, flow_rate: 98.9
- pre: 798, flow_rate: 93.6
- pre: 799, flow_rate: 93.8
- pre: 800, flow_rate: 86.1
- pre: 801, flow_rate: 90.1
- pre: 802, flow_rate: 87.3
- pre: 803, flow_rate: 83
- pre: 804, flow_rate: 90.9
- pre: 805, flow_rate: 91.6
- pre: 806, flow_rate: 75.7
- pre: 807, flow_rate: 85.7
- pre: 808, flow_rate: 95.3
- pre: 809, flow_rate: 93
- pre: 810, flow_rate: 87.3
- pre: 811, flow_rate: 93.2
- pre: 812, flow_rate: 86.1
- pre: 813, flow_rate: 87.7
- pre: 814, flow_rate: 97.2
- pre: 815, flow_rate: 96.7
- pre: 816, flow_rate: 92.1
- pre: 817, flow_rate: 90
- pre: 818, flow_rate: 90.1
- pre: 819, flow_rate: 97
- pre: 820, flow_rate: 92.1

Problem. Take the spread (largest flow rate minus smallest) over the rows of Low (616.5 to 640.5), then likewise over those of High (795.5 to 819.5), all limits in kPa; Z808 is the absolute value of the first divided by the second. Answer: 1.76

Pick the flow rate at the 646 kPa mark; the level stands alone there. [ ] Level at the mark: 96.7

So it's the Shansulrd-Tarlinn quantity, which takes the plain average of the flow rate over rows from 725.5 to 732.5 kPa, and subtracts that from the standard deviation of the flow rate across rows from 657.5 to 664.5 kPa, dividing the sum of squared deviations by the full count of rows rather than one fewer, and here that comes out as -86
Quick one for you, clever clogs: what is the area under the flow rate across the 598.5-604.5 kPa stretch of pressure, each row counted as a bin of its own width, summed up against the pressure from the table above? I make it 457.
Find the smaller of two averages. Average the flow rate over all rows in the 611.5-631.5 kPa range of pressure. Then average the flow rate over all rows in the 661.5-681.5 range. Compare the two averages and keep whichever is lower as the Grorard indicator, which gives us 87.7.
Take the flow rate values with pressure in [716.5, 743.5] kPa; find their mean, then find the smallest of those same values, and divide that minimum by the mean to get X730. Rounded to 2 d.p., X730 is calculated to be 0.90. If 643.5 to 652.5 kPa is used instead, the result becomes 0.89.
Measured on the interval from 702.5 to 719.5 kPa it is 0.93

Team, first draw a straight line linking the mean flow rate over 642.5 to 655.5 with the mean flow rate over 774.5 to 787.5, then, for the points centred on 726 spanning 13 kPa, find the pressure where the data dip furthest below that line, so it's 724 kPa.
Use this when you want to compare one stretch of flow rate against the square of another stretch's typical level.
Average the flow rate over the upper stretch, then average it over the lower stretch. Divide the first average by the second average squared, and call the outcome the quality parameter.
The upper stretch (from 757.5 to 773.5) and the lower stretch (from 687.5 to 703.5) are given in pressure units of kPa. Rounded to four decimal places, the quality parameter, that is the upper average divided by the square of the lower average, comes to 0.0121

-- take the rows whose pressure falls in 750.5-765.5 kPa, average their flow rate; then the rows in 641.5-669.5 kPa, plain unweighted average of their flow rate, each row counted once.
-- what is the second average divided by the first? 0.89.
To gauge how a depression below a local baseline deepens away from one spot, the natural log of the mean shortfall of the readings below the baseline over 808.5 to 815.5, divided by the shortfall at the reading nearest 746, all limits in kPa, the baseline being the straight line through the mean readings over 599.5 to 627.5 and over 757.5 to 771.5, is 1.6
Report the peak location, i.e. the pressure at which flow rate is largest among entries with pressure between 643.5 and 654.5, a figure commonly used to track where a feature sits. 644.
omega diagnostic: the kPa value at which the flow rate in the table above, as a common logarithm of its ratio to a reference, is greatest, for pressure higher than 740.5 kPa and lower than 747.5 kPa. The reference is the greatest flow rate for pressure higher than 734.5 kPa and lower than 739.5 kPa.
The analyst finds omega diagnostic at 747 kPa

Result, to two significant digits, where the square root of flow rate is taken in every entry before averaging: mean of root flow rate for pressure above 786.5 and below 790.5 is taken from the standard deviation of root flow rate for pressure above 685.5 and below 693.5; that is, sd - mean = -9.5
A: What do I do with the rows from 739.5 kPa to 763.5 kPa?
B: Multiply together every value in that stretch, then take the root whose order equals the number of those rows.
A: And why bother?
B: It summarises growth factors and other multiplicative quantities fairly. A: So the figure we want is 102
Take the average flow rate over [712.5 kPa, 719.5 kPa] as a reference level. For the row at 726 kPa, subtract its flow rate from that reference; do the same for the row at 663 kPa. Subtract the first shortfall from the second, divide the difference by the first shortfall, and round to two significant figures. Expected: -3.6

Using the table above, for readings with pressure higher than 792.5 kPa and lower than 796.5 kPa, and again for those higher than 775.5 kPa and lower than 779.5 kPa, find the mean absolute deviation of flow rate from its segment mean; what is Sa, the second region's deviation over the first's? 1.07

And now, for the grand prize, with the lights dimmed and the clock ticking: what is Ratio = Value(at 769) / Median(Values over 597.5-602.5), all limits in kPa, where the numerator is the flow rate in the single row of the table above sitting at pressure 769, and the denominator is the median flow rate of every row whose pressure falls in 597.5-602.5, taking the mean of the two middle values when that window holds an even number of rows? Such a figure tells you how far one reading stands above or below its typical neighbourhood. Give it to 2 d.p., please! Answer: 1.45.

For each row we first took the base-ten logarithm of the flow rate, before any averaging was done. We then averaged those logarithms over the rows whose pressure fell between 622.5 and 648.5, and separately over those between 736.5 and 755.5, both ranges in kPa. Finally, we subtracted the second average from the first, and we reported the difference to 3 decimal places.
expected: 0.016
